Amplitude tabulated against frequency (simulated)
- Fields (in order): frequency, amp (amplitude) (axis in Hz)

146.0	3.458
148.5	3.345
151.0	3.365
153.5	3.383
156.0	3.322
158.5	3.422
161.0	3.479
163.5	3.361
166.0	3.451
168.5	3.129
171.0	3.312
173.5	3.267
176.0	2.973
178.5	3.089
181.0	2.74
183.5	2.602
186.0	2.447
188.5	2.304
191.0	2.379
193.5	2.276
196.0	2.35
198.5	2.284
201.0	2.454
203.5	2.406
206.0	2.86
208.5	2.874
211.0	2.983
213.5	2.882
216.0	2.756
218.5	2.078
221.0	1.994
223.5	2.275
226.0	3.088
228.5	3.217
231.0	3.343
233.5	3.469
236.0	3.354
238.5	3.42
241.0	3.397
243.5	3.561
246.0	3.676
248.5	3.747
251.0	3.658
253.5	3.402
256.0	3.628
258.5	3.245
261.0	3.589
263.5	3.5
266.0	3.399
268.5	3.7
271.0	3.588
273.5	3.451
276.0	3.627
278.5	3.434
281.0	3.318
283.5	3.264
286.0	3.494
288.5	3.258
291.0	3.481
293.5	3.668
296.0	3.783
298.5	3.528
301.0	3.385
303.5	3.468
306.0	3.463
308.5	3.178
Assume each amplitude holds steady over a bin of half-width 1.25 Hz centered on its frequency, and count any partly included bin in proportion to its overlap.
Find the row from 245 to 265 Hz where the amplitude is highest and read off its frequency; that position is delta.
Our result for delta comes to 248.5 Hz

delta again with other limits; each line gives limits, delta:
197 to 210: 208.5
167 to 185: 171.0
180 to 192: 181.0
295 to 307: 296.0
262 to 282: 268.5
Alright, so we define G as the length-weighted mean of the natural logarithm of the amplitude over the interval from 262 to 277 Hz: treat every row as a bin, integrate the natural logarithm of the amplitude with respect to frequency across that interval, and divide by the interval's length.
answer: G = 1.26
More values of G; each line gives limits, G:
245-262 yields 1.27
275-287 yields 1.23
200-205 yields 0.90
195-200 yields 0.84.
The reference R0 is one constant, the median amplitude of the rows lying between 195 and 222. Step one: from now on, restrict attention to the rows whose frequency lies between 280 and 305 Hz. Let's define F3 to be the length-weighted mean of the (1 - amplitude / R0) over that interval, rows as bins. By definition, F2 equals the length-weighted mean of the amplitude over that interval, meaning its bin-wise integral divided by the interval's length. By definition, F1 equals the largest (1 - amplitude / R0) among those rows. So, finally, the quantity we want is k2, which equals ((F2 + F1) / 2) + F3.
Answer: 1.16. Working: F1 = -0.33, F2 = 3.47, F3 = -0.41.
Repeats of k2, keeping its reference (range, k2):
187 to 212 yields 1.27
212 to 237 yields 1.36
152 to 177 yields 1.20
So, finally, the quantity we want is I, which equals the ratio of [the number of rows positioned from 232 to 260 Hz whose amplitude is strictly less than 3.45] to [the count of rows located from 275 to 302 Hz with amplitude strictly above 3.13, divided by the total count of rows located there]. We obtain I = 5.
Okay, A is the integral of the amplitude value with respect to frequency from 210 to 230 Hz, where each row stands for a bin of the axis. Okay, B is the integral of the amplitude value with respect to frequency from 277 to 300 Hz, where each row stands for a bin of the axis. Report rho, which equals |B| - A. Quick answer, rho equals 27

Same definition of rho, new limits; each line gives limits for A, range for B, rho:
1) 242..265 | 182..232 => 48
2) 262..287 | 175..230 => 56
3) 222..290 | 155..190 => -125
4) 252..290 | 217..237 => -75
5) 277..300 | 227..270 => 70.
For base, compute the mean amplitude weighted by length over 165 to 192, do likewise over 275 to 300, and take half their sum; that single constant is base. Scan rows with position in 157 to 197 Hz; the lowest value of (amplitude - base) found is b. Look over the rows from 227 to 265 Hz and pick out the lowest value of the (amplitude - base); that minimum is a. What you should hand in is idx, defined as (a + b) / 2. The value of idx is -0.44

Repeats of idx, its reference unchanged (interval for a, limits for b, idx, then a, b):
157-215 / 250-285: -0.42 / -0.9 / 0.1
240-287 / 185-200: -0.42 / 0.1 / -0.9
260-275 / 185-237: -0.49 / 0.2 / -1.2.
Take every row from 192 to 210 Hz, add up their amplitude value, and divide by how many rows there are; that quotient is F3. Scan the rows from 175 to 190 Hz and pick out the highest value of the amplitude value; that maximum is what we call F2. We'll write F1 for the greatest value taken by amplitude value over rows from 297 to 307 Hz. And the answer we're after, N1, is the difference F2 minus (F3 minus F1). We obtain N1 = 4.12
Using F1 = 3.528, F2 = 3.089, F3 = 2.5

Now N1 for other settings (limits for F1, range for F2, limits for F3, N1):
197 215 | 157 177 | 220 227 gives 4.01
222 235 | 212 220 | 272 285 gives 2.93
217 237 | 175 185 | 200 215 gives 3.81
